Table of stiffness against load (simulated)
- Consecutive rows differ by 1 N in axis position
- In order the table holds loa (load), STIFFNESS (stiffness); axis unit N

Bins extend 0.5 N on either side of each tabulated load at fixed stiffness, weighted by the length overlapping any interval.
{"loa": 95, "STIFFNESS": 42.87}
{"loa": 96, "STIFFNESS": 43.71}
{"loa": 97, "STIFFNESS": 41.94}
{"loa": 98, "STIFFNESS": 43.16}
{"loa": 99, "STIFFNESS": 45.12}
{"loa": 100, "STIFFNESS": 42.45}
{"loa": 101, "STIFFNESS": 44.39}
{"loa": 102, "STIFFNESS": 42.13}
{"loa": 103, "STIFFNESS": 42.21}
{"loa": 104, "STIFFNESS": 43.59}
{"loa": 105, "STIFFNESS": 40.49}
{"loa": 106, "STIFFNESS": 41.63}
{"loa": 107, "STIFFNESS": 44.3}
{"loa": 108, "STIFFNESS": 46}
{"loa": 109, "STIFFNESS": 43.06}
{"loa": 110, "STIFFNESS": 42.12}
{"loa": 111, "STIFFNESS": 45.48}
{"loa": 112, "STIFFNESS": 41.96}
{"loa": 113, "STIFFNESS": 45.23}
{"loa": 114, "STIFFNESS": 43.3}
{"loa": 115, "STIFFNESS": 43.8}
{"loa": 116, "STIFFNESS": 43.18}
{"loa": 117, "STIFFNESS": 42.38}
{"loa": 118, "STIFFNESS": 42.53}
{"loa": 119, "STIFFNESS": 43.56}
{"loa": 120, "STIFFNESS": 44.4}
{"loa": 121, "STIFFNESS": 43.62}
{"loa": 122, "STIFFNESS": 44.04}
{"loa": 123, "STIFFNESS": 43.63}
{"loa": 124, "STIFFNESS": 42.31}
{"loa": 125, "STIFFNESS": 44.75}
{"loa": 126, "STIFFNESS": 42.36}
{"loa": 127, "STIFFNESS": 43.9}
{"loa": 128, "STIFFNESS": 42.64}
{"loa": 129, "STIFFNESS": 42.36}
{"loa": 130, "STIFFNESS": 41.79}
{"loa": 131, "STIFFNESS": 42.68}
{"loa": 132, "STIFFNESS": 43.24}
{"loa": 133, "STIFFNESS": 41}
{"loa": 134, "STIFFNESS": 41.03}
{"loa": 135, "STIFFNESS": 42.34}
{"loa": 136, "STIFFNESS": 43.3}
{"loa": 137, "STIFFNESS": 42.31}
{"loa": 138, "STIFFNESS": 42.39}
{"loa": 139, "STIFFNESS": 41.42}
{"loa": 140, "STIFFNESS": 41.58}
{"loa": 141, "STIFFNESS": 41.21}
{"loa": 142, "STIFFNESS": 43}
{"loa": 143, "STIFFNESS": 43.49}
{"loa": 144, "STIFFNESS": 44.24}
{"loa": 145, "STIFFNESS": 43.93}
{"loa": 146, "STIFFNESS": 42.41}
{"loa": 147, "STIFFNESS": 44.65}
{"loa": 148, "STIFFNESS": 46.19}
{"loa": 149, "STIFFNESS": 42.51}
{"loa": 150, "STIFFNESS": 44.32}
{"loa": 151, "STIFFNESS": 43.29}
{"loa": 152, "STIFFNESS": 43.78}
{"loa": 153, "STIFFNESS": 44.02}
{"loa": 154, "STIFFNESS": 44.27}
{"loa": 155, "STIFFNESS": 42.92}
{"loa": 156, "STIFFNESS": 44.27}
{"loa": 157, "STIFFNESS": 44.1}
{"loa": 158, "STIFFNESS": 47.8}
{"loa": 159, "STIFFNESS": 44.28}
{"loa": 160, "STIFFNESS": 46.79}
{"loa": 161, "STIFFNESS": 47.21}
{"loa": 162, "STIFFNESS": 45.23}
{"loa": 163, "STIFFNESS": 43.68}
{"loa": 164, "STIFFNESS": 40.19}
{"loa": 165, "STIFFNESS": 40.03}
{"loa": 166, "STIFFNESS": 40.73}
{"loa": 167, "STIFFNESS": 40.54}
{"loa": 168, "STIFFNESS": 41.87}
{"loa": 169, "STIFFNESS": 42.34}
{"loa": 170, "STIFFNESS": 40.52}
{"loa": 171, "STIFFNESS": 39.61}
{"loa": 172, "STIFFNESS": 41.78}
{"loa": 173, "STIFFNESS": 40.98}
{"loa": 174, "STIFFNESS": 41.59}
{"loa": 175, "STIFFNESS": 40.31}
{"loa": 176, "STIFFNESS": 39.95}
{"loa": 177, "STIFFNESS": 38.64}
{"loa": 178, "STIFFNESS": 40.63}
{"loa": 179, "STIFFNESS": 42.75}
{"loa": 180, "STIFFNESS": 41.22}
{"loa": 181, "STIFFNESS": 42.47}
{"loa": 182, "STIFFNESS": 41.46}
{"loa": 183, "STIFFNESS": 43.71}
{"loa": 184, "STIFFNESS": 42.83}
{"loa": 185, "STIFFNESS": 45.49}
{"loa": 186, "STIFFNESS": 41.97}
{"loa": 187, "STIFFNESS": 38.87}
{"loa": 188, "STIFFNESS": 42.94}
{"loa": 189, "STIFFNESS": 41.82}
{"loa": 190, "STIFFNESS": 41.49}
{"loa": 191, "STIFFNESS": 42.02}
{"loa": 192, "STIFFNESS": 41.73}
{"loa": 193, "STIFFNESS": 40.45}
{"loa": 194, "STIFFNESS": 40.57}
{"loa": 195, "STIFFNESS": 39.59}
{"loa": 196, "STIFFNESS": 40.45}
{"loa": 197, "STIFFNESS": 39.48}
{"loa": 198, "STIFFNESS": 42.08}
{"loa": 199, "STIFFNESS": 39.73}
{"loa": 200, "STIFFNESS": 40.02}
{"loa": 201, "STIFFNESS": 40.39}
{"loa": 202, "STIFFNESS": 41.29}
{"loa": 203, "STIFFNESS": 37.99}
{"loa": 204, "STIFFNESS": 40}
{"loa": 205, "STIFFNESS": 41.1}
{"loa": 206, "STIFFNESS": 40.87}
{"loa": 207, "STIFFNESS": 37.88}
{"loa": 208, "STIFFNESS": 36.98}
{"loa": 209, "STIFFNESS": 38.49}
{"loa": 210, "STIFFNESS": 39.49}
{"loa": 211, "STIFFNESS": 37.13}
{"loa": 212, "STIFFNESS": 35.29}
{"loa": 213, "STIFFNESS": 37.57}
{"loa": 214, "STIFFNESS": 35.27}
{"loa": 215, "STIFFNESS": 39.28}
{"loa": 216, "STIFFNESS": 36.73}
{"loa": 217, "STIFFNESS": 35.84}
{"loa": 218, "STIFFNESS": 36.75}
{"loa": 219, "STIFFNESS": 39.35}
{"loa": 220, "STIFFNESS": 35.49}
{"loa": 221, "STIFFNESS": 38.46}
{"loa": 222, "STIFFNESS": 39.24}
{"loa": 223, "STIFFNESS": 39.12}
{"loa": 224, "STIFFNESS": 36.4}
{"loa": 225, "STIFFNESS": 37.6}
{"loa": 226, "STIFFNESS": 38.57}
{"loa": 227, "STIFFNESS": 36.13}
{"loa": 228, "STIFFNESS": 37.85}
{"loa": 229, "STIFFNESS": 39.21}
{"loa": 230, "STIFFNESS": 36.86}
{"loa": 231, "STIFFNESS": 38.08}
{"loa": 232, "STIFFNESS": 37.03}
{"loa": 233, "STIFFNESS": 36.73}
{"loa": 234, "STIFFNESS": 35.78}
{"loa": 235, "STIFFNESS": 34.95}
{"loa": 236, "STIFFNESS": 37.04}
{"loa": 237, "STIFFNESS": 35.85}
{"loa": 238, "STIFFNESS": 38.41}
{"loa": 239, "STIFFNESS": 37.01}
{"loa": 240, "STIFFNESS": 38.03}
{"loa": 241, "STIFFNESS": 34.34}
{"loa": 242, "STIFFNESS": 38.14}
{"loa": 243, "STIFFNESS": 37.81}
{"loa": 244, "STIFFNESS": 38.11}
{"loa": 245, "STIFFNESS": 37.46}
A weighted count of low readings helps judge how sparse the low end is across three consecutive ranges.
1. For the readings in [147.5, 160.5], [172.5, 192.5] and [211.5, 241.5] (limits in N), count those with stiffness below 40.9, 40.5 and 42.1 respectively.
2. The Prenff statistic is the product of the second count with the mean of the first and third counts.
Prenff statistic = 60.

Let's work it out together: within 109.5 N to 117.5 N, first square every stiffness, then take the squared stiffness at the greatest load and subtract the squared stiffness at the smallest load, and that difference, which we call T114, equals 22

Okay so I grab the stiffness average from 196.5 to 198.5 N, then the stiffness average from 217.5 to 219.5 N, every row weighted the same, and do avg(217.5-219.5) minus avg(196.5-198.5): -3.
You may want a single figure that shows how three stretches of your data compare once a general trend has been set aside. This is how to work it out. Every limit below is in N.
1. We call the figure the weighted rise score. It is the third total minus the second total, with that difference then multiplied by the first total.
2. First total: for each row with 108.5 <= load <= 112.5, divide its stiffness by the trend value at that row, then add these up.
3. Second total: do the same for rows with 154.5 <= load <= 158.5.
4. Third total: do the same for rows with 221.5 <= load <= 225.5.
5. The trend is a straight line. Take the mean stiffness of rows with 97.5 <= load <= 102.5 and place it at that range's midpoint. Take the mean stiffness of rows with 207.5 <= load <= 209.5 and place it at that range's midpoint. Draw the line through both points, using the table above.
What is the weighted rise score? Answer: -1.2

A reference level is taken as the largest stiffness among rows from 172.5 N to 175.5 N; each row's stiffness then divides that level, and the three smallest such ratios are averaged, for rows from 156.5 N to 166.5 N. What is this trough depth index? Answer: 0.88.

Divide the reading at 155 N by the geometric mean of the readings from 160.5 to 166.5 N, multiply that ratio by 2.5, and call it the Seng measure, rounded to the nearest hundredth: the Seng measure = 2.51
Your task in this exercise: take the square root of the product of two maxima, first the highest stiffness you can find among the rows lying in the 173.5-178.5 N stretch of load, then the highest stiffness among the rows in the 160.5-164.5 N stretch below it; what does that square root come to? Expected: 44.3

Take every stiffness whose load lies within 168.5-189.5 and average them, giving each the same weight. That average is 41.5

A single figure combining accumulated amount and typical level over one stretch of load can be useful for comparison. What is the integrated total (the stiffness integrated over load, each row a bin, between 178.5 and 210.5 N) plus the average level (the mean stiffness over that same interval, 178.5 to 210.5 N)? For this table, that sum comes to 1348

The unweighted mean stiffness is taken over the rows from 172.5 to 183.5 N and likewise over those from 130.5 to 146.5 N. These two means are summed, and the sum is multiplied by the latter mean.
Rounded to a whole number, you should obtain 3556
